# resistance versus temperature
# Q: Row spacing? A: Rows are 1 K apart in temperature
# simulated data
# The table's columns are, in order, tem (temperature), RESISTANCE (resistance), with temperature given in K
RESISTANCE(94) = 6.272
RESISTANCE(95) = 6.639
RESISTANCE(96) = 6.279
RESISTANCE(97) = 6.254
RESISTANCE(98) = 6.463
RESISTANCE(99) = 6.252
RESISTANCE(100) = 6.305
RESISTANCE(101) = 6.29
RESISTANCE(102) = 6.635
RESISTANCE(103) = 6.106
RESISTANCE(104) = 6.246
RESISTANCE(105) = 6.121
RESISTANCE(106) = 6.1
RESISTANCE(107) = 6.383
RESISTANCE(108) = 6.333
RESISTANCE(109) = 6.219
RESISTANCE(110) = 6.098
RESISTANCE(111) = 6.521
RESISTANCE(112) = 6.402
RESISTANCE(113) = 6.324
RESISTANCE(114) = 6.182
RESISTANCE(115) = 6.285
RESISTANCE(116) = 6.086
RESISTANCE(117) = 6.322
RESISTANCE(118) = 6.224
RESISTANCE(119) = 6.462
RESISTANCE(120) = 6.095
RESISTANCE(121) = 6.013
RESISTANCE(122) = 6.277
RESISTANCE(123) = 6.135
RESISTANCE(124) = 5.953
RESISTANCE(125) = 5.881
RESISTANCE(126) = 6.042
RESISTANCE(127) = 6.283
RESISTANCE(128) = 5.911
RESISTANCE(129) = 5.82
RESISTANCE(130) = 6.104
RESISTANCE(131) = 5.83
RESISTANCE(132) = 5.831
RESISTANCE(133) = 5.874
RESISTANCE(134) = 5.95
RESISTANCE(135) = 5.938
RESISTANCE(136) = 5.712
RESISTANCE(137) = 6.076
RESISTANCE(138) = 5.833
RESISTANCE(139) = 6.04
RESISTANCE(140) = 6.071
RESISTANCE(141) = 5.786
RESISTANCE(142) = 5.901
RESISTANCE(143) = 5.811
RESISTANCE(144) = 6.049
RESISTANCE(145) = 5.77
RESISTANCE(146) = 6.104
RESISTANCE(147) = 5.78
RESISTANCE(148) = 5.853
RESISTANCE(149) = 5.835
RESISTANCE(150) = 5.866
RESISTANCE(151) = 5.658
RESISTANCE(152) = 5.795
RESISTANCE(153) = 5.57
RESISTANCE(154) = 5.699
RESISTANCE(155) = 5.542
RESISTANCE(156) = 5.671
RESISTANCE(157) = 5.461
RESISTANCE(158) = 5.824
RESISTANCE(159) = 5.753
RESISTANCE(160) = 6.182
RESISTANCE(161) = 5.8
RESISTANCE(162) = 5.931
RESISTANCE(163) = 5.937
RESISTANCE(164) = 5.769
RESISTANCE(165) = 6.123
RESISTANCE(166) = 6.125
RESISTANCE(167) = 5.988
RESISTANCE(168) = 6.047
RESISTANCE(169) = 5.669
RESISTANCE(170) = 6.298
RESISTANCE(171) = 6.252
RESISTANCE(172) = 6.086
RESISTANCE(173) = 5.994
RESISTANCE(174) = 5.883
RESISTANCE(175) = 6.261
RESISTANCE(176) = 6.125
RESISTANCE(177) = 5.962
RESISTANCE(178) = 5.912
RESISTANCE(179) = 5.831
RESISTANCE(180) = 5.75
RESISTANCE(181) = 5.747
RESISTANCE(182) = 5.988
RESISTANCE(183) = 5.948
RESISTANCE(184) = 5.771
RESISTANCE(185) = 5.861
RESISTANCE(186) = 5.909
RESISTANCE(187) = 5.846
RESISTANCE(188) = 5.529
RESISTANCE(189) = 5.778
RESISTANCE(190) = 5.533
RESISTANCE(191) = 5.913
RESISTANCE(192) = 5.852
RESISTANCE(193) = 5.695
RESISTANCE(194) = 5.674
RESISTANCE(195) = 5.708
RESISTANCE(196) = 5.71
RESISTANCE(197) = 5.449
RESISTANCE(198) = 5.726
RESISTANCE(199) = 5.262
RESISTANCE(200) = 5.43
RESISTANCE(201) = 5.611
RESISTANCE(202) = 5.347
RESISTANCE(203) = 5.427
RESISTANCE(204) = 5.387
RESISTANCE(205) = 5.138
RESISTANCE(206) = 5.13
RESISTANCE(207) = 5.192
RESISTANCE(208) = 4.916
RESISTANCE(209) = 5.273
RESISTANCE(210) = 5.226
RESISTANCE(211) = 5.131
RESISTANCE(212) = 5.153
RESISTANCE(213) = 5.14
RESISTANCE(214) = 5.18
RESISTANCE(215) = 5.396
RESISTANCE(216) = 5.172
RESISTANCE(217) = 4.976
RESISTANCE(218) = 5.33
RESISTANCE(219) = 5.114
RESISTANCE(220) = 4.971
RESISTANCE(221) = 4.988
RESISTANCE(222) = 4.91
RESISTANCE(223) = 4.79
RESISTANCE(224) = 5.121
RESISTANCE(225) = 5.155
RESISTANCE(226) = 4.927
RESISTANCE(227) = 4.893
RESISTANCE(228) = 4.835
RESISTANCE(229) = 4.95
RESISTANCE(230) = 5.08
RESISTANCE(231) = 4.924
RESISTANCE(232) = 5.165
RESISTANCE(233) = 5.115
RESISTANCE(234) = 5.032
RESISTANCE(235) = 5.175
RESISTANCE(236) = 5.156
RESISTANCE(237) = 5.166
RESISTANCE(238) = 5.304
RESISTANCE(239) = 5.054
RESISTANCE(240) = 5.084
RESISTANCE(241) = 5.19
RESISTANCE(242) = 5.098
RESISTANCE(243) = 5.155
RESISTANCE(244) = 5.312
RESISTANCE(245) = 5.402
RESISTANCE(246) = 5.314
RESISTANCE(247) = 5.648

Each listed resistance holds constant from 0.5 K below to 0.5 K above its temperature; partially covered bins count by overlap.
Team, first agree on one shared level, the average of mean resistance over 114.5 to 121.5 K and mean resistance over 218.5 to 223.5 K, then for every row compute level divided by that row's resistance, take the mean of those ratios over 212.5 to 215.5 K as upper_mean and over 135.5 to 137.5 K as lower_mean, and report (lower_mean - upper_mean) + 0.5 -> 0.38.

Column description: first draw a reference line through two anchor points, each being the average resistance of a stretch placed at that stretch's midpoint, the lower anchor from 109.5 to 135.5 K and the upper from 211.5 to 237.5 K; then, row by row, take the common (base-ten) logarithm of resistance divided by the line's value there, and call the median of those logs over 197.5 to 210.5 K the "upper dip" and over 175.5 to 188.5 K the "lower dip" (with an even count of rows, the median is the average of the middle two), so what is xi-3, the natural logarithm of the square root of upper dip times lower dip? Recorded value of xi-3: -4.6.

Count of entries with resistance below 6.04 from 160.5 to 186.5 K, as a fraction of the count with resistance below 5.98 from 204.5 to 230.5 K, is 0.7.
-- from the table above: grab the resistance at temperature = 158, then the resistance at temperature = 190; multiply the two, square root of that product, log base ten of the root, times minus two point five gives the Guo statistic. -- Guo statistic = -1.89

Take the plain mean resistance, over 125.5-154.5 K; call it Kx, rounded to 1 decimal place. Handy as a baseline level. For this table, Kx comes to 5.9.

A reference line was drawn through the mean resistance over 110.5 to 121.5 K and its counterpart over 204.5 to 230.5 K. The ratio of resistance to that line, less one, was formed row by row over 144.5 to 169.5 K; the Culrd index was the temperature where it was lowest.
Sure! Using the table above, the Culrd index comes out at 157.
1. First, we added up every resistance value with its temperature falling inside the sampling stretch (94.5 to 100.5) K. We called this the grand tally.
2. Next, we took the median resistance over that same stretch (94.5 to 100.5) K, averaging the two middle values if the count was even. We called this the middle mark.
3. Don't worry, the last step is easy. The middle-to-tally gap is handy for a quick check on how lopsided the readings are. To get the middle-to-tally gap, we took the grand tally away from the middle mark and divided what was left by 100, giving -0.319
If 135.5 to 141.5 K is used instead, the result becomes -0.296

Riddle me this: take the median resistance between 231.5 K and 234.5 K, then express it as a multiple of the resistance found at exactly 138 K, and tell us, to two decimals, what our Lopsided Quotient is 0.88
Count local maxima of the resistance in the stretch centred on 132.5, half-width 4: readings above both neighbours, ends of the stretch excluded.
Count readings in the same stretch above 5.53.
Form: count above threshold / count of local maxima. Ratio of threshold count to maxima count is 4.0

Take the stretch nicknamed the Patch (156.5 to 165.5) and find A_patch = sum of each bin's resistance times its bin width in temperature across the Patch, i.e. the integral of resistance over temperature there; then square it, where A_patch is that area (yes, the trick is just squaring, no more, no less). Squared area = 2786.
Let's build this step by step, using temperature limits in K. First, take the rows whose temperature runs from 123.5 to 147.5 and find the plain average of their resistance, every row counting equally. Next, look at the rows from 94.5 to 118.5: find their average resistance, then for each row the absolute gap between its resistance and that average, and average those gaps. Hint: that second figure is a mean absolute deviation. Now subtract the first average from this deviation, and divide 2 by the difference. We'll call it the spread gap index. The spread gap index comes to -0.344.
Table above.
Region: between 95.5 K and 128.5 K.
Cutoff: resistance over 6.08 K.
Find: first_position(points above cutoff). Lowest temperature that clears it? 96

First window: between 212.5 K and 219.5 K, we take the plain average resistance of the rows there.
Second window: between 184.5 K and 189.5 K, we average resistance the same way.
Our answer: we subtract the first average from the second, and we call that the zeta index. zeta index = 0.60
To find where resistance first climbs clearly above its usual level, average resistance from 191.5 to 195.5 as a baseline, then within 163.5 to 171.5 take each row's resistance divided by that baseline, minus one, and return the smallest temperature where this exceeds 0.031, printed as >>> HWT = 165 K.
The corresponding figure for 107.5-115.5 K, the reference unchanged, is 108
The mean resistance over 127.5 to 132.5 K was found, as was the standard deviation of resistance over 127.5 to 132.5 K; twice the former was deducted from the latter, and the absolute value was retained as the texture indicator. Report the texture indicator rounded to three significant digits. 11.7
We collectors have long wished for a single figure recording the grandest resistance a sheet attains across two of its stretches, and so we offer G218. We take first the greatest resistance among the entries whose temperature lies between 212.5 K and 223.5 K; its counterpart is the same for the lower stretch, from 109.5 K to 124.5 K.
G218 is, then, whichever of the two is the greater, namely 6.52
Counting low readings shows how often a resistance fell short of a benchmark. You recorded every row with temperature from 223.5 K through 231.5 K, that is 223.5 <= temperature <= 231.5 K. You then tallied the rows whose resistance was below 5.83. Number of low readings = 8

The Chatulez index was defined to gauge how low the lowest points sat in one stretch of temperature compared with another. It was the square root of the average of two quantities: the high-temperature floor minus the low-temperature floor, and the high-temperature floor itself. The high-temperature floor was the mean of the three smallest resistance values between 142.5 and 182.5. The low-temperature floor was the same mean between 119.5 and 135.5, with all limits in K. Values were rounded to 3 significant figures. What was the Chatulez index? 1.62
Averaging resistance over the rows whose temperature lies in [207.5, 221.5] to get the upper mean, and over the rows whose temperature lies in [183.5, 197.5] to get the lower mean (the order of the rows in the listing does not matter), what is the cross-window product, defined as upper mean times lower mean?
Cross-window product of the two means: 29.5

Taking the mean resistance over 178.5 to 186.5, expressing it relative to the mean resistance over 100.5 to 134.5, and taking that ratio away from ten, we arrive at 9.05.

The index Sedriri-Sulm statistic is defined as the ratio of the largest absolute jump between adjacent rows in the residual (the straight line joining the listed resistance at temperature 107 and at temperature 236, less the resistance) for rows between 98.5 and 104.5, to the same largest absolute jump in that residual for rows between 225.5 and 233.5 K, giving 2.07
